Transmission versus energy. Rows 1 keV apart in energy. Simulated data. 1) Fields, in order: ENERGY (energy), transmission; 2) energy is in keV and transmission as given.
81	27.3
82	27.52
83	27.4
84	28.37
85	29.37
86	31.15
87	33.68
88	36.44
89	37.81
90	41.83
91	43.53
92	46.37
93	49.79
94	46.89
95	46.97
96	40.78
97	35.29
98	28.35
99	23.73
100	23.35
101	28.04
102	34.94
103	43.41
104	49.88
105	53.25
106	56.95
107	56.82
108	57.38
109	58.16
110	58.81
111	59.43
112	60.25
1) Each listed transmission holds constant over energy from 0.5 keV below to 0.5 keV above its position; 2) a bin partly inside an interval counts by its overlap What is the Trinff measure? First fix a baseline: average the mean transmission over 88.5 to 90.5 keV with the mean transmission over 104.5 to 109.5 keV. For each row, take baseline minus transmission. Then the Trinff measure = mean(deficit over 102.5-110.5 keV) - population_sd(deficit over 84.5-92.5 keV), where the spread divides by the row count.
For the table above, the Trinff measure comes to -12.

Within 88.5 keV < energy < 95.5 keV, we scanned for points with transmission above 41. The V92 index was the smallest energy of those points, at 90 keV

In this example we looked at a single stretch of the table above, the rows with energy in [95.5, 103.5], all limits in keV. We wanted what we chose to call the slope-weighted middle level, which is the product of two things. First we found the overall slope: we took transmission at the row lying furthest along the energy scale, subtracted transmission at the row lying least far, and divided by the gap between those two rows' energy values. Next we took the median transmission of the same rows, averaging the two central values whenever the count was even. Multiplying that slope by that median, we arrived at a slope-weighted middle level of 12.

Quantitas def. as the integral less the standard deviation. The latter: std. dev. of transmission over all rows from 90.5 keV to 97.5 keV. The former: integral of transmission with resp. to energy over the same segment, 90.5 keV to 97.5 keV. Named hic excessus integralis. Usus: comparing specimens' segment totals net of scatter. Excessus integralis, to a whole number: 305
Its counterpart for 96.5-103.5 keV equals 210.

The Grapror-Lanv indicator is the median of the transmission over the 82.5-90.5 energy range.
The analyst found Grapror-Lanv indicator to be 32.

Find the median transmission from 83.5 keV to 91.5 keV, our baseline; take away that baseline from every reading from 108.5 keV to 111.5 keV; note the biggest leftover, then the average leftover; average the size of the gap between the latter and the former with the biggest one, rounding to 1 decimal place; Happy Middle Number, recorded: 12.5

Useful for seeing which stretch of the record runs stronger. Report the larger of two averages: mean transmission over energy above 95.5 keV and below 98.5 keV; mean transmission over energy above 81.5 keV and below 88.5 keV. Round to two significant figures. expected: 35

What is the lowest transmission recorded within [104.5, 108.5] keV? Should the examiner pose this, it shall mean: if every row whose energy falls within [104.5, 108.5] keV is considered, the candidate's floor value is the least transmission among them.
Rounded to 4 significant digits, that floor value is 53.25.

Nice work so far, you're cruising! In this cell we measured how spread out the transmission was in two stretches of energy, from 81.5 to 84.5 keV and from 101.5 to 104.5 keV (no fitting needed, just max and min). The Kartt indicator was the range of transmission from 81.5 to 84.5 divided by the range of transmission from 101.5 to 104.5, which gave 0.1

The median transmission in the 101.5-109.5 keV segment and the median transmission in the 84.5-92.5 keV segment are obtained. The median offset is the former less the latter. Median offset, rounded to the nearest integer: 18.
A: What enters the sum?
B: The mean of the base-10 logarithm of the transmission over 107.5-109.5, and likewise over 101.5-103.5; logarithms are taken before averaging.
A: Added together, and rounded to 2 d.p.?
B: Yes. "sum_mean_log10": 3.35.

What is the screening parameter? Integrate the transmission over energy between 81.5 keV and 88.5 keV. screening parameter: 214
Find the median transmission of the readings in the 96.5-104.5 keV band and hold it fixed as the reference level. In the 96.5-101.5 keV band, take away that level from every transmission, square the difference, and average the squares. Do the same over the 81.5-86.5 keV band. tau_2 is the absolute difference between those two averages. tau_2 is 23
